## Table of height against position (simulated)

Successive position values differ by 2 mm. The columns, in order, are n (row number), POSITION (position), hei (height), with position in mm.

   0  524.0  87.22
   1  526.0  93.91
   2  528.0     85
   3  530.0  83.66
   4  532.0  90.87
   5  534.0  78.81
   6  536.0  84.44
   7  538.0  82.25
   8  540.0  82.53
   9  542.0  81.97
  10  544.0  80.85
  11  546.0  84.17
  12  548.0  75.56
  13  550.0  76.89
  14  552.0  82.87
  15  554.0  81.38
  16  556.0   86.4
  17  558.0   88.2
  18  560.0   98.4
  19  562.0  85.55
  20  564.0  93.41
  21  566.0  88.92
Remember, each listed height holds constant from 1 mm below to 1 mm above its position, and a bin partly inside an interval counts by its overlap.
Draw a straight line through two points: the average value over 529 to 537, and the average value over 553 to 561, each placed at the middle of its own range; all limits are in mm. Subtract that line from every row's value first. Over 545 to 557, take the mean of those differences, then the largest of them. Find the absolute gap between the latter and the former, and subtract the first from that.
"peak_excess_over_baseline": 11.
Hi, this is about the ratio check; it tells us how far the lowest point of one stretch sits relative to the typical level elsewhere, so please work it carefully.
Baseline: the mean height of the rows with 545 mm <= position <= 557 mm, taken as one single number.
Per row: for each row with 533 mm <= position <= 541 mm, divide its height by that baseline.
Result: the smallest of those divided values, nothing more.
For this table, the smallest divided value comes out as 0.970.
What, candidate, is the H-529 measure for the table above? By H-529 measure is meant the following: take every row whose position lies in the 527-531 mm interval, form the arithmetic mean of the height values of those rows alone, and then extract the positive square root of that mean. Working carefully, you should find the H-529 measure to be 9.18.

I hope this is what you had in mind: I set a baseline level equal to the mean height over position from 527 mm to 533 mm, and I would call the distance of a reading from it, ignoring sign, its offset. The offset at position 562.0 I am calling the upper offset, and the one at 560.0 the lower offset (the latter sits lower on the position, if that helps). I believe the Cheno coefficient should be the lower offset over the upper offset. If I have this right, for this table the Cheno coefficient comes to 12.4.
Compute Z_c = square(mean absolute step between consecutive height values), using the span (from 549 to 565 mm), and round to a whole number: 42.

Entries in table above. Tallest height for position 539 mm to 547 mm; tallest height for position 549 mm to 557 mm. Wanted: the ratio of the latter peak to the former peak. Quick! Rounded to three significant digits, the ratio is 1.03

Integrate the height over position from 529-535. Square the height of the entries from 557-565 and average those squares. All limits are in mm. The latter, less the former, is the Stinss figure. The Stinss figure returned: 7870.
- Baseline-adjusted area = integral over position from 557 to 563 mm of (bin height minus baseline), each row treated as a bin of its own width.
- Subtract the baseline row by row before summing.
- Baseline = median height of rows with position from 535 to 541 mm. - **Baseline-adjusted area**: 49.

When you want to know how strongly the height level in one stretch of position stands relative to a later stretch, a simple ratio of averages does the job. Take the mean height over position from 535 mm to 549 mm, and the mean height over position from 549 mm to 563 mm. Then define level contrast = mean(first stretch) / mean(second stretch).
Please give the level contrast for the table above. 0.95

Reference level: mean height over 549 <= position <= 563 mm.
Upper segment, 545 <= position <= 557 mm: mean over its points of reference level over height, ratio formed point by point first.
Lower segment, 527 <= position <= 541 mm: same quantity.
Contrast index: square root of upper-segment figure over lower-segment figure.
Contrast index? 1.02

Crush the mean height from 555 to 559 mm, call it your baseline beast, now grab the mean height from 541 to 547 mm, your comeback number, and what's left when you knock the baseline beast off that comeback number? -5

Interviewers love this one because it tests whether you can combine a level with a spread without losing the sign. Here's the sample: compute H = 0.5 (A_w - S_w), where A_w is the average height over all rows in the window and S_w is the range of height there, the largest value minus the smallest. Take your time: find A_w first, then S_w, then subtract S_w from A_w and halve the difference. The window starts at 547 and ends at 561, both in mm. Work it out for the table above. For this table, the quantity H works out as 30.7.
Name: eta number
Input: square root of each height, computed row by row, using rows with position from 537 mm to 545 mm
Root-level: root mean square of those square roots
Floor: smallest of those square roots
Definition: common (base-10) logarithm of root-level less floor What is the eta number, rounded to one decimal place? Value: -1.2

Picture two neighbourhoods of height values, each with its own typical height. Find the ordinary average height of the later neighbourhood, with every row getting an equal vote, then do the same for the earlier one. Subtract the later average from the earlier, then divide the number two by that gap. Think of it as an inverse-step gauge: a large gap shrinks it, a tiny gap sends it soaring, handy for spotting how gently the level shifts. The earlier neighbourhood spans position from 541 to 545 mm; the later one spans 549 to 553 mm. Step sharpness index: 1.3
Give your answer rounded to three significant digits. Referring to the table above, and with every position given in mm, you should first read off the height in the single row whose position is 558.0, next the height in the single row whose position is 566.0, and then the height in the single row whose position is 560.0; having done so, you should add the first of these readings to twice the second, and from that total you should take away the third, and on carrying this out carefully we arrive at 168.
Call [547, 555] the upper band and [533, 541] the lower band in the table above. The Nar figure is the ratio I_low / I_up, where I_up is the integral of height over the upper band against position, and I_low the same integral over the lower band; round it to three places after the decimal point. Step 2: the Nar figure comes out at 1.036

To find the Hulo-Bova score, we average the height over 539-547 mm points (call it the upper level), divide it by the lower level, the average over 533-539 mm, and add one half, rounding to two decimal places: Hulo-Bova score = 1.51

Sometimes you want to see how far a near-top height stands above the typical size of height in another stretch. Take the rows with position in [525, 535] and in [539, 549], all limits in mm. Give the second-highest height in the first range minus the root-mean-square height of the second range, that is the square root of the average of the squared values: 10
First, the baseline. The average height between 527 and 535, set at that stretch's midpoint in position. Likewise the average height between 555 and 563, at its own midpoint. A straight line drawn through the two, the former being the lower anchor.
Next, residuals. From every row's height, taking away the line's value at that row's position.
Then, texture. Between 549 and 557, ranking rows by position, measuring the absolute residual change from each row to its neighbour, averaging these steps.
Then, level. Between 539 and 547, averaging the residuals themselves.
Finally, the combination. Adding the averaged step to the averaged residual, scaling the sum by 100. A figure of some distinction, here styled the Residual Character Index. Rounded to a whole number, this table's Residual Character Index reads -33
